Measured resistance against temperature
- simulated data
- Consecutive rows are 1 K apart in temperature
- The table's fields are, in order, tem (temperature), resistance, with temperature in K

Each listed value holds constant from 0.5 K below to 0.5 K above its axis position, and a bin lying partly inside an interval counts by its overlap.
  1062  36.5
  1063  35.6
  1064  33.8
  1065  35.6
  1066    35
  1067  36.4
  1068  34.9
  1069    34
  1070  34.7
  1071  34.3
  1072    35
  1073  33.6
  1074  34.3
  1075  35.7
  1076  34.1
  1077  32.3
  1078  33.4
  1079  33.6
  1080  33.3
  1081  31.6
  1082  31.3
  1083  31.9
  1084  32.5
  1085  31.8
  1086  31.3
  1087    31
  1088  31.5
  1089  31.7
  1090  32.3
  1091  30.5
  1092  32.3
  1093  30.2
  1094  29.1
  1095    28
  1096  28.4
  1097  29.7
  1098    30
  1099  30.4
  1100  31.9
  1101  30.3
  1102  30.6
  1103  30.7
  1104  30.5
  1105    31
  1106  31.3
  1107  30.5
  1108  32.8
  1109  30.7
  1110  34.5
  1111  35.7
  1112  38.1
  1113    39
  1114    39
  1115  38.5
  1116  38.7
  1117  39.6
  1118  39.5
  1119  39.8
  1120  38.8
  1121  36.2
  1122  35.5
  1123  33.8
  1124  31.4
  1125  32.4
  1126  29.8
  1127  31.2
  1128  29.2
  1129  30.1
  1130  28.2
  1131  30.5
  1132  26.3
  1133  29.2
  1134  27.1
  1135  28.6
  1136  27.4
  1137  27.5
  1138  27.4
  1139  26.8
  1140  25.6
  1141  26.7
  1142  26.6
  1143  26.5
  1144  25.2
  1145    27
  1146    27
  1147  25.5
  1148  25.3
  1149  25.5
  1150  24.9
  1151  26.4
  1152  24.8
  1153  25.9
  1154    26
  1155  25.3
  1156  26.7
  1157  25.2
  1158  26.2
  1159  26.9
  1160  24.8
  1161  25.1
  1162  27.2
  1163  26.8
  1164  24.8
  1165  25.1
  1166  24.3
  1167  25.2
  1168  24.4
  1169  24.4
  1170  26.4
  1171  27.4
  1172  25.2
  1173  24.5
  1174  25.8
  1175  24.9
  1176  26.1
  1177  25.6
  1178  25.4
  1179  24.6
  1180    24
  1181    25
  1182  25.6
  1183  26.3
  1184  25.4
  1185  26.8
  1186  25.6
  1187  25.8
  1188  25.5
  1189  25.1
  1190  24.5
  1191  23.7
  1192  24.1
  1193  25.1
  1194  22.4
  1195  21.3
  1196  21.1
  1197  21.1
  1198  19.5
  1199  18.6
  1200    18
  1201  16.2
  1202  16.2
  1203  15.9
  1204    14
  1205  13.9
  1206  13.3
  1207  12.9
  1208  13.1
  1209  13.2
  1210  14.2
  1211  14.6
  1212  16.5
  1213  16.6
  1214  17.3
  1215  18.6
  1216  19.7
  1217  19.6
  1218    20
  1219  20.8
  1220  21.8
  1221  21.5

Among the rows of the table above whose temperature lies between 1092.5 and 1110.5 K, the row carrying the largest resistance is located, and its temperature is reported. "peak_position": 1110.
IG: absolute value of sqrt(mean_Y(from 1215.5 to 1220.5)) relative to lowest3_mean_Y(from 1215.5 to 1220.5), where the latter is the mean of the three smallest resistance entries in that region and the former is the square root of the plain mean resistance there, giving 0.23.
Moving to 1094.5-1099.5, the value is 0.19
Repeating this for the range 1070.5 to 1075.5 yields 0.17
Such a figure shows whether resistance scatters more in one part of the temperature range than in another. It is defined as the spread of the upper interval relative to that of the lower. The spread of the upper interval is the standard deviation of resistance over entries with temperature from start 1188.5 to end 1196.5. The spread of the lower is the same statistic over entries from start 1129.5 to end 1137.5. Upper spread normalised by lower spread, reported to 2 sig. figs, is 1.2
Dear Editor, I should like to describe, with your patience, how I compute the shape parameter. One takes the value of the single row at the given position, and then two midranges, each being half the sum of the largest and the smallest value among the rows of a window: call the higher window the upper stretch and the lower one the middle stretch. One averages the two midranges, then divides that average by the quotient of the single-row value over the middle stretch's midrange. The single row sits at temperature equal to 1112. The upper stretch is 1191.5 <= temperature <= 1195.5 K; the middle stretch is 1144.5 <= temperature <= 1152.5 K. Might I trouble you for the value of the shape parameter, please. 16.7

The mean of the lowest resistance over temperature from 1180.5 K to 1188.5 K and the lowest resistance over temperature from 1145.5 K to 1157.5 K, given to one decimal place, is 24.9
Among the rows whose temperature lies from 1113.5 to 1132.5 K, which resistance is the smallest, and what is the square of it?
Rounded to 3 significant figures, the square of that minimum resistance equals 692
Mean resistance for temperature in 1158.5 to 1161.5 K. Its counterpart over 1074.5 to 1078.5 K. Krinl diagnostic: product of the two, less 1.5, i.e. 866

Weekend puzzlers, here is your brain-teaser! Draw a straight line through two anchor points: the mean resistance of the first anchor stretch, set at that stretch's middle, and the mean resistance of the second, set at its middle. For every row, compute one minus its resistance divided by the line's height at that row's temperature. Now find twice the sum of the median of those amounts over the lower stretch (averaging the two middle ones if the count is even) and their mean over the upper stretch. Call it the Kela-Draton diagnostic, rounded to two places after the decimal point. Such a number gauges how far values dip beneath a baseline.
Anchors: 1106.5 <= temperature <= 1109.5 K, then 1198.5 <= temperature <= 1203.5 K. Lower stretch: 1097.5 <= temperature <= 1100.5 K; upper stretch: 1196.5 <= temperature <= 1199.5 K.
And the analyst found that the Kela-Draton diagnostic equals -0.12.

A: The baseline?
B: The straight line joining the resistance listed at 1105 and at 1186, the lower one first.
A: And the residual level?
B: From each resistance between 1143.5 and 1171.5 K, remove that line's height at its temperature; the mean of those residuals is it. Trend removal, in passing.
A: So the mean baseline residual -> -2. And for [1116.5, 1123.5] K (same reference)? 8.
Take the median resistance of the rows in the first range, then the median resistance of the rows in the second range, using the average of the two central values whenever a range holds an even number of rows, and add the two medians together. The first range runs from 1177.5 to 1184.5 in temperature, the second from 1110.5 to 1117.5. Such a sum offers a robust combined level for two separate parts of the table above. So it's 64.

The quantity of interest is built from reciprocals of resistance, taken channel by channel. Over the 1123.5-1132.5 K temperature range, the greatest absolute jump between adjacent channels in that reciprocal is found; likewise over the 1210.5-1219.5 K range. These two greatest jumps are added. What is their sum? 0.013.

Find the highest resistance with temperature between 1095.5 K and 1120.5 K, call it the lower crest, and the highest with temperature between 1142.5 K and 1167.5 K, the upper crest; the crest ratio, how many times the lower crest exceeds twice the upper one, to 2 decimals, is 0.73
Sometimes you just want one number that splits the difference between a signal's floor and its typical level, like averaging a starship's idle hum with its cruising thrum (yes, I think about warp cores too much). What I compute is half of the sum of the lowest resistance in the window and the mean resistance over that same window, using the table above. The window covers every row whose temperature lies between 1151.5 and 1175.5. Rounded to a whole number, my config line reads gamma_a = 25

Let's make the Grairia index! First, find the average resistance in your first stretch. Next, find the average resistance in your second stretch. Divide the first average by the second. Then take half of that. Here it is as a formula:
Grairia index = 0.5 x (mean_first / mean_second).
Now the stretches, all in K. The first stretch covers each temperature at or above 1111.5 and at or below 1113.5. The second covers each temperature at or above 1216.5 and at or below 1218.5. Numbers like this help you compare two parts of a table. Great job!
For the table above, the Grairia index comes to 1.0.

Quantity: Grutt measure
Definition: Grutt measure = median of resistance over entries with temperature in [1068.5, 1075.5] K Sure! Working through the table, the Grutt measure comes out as 34.3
